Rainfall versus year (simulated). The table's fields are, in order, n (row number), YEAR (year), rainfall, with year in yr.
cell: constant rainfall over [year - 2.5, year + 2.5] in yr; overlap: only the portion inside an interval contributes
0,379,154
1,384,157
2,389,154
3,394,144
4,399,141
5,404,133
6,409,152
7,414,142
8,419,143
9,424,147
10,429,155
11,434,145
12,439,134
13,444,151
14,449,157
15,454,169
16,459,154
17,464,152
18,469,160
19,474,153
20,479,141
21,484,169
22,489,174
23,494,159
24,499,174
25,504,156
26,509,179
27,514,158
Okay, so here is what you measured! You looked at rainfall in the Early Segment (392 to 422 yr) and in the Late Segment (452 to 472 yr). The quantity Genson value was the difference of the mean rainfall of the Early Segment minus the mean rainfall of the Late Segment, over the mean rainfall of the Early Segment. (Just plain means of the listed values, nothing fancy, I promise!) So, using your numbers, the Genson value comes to -0.11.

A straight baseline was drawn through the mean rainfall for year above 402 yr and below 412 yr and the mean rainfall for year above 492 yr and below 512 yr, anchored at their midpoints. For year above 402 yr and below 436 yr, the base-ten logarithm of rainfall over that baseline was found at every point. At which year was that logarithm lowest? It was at 404 yr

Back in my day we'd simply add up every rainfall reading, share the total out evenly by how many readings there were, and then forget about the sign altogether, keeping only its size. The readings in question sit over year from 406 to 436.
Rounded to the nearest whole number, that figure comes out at 147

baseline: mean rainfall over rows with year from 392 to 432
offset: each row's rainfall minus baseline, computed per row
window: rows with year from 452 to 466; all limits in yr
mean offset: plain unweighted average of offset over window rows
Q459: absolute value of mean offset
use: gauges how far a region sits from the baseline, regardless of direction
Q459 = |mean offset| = 14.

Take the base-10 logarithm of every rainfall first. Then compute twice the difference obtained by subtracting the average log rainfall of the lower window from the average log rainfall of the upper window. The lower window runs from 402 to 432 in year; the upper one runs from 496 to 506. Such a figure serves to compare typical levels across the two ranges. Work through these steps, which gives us 0.11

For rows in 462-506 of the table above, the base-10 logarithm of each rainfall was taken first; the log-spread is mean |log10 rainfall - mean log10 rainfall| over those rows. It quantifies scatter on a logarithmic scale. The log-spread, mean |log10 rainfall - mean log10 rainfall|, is 0.023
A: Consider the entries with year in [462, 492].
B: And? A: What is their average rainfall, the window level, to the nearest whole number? 158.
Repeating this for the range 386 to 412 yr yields 145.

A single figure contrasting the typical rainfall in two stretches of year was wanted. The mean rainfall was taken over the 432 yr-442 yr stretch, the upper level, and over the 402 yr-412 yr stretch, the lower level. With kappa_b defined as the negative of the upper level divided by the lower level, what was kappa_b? -0.98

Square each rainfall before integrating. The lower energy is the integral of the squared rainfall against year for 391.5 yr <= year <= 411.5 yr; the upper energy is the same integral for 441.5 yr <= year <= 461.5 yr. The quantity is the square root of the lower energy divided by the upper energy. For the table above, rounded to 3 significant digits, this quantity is 0.904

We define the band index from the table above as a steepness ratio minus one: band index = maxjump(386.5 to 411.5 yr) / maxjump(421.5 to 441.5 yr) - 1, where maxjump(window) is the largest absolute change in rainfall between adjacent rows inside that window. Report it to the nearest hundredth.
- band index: 0.73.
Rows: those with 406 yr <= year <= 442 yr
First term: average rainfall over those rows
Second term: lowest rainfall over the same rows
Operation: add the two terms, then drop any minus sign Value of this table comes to 279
